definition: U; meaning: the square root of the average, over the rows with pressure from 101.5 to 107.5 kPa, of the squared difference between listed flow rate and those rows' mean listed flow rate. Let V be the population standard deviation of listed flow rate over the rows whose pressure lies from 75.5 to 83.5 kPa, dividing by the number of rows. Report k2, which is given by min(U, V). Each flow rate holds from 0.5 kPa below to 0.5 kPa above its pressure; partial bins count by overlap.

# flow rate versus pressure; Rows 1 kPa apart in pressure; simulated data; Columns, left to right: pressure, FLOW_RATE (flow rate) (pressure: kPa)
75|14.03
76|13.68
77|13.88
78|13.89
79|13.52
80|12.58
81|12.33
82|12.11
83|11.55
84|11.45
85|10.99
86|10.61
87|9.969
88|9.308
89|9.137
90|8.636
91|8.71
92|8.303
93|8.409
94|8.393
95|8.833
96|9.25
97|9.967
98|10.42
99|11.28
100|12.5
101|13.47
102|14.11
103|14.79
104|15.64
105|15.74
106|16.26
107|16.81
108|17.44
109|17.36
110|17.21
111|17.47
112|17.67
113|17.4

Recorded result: 0.9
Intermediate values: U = 0.89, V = 0.85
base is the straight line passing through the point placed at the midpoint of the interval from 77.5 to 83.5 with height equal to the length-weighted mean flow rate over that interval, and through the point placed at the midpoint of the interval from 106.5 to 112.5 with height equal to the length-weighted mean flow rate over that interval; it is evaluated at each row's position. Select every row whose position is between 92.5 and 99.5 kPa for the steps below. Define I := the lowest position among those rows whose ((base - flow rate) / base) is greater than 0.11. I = 93 kPa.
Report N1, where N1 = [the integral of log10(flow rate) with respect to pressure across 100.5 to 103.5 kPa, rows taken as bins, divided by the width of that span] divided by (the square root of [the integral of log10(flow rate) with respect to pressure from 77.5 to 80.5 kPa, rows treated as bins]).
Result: 0.63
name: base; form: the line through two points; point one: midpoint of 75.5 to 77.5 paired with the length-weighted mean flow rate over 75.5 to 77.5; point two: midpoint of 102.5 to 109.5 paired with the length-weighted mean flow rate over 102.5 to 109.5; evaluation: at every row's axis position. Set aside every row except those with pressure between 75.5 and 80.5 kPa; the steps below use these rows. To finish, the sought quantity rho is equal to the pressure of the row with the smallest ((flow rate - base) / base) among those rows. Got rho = 80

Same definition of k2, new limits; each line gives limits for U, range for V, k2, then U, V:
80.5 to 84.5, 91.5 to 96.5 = 0.4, 0.37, 0.36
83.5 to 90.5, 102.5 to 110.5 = 0.9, 0.97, 0.90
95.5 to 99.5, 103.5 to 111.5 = 0.7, 0.74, 0.71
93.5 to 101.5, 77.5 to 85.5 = 0.9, 1.68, 0.94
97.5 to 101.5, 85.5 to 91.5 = 0.7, 1.16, 0.70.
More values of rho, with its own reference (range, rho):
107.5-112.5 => 110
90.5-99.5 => 94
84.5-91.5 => 90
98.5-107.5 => 99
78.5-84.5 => 84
